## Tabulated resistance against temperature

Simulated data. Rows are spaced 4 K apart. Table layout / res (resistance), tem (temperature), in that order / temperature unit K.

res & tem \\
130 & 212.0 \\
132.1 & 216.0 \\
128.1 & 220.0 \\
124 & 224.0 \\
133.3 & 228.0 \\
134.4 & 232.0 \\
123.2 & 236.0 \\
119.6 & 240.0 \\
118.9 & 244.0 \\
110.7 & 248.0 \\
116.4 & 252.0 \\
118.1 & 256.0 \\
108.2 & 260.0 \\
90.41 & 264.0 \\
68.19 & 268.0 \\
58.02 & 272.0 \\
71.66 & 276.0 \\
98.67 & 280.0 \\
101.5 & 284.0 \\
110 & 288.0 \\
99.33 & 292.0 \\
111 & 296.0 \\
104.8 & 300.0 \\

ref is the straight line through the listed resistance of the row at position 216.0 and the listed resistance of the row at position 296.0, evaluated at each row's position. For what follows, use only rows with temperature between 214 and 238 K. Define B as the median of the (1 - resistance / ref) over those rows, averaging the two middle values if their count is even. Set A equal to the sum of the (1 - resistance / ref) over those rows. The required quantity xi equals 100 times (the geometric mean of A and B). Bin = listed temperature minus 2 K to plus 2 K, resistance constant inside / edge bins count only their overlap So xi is 1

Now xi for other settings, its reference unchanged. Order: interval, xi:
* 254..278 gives 73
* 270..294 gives 41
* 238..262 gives 14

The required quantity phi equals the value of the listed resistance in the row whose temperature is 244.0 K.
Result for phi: 118.9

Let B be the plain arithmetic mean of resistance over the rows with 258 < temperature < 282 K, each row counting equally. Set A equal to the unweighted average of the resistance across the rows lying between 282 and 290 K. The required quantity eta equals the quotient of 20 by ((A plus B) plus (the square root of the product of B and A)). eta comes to 0.071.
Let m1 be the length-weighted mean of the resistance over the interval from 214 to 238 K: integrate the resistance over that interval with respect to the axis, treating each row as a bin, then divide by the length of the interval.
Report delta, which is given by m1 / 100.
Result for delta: 1.29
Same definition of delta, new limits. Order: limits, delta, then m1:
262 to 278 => 0.72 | 72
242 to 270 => 1.04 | 104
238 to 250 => 1.16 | 116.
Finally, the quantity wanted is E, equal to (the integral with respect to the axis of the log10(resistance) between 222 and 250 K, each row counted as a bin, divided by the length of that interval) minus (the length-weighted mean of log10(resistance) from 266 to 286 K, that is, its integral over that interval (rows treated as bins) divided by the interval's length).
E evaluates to 0.20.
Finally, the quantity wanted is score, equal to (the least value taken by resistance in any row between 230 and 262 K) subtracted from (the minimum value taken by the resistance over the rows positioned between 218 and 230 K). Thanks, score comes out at 16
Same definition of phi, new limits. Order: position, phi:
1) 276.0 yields 71.66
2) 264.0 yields 90.41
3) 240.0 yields 119.6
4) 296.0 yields 111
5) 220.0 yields 128.1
